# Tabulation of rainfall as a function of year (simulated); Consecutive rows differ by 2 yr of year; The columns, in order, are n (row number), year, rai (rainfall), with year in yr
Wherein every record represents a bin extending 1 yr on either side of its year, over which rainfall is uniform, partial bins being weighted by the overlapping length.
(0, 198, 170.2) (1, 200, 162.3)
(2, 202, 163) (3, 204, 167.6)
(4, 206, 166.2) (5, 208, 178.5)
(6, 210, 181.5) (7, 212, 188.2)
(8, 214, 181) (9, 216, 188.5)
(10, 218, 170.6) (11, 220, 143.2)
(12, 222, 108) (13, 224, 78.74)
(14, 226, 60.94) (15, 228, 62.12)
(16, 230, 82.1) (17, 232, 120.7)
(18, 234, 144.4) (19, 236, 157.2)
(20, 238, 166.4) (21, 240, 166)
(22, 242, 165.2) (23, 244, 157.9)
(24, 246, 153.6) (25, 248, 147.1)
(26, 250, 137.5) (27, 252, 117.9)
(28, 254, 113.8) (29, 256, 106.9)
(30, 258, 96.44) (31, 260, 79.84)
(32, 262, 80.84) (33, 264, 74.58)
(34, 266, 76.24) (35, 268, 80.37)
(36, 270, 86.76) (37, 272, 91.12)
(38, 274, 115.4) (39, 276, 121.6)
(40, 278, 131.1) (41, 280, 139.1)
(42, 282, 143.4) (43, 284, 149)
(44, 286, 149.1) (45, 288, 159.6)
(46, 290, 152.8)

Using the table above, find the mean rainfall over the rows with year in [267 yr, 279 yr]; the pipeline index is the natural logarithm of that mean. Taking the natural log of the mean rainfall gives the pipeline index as 4.6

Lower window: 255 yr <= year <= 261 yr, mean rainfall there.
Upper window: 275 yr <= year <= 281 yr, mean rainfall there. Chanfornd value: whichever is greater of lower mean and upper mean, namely 131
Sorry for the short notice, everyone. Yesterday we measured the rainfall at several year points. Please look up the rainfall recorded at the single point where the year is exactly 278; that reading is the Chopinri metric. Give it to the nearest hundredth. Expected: 131.10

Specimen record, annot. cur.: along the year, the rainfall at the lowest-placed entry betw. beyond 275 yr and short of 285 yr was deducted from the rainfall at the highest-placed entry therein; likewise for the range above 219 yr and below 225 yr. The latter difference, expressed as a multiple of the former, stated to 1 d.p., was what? -2.4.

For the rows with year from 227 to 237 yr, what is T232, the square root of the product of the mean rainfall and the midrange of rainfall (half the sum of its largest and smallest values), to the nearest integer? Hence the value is 111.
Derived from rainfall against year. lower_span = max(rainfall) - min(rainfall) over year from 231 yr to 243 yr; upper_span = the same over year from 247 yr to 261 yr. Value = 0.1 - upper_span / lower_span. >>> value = -1.4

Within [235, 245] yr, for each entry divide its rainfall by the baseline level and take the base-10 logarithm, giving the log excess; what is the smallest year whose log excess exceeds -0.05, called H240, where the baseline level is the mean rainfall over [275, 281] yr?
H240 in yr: 236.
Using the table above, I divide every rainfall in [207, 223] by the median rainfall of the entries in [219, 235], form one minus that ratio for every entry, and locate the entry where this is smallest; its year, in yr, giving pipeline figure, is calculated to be 216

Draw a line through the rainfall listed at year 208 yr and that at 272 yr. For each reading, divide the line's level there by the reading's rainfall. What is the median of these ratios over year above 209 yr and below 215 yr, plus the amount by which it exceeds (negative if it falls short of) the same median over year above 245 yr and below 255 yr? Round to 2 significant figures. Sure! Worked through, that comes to 1.0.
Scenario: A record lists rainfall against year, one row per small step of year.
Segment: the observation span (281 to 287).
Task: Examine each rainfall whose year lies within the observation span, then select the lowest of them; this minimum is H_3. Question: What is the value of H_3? 143.4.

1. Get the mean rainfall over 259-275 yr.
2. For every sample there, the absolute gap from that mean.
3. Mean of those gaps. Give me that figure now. 9.1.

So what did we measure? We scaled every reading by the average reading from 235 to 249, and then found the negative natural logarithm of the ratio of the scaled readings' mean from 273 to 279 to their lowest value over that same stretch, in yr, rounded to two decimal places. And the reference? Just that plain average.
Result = -0.06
